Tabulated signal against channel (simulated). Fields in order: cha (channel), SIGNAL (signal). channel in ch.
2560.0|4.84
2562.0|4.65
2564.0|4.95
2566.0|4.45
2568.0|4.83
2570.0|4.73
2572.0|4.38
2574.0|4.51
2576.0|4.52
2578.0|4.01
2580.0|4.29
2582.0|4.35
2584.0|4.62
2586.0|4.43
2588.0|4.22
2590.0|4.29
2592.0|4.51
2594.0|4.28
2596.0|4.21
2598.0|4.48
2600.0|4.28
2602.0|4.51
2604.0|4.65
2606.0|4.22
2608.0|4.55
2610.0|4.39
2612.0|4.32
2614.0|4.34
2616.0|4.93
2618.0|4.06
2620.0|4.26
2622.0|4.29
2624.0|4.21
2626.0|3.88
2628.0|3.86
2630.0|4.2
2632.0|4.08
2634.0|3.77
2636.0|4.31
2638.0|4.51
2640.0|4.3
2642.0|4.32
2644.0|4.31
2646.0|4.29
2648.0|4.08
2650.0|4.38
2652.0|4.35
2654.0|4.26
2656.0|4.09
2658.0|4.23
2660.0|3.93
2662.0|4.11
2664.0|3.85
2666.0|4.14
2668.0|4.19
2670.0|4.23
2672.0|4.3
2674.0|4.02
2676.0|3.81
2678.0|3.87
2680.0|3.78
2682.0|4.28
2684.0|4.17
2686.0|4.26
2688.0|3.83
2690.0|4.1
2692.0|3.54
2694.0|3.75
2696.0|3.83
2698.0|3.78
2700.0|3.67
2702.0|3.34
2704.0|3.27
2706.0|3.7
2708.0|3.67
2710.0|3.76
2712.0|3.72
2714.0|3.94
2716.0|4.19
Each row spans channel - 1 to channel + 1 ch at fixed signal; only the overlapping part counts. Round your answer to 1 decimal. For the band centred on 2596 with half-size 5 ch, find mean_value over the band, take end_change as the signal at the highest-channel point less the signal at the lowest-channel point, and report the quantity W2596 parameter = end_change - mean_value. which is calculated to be -4.6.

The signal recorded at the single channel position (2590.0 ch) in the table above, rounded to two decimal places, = 4.29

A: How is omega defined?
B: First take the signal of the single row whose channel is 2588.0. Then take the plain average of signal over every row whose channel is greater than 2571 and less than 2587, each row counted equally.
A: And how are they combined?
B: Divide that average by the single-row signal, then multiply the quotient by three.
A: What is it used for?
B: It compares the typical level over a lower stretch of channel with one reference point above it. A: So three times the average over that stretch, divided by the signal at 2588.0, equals 3.12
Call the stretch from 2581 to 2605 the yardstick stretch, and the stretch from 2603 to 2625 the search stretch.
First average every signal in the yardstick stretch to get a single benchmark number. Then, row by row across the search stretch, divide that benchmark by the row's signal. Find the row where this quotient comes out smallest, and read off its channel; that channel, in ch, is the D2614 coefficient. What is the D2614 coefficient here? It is 2616.0 ch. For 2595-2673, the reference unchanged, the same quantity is 2616.0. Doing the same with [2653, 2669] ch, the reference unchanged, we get 2654.0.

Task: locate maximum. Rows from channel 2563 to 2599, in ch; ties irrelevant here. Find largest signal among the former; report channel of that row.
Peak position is 2564.0 ch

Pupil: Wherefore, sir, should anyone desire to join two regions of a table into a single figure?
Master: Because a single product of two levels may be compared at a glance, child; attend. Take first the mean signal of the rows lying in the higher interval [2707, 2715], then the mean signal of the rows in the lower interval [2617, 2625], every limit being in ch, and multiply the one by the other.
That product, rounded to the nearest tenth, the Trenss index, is 15.9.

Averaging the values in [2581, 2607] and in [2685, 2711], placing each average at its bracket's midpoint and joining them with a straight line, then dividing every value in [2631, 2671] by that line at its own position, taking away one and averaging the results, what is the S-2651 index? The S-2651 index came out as 0.040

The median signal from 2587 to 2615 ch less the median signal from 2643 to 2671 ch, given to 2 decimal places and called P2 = 0.12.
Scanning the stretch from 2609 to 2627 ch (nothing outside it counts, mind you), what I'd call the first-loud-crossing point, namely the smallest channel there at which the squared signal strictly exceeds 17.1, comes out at 2610.0 ch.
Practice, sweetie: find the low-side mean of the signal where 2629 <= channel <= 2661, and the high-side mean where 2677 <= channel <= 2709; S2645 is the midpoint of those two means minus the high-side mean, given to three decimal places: 0.205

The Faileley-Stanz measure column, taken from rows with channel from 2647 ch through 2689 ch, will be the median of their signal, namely 4.14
